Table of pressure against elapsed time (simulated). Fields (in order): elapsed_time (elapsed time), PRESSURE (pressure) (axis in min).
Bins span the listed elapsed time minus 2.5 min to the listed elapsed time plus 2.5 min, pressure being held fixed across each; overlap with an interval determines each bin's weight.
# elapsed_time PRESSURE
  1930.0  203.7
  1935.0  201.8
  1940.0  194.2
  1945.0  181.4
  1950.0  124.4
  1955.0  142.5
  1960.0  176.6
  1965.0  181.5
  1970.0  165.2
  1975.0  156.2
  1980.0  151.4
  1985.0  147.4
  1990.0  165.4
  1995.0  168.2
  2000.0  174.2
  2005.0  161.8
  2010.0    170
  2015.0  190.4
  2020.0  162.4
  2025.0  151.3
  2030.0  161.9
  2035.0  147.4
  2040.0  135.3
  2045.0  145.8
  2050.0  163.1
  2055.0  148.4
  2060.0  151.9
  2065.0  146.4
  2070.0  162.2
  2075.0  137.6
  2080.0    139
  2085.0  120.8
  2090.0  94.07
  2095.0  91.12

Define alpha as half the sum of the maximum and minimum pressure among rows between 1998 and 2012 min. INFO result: 168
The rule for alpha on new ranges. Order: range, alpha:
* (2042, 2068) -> 154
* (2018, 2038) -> 155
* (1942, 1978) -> 153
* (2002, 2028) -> 171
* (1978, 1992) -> 156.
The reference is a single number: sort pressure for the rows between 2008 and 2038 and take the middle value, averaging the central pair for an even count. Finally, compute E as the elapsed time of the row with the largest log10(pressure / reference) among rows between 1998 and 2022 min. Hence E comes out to 2015.0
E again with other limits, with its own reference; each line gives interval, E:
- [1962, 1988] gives 1965.0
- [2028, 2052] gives 2050.0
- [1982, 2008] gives 2000.0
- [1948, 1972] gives 1965.0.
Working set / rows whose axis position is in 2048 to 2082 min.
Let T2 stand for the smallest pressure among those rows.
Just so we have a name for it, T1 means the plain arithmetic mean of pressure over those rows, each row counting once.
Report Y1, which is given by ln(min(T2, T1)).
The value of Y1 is 4.92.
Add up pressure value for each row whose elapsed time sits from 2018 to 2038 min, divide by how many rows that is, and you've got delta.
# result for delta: 156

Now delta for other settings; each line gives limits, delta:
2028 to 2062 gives 151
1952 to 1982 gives 162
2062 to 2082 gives 146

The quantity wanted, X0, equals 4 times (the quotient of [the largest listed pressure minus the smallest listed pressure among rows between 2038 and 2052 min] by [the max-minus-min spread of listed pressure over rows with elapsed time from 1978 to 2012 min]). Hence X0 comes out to 4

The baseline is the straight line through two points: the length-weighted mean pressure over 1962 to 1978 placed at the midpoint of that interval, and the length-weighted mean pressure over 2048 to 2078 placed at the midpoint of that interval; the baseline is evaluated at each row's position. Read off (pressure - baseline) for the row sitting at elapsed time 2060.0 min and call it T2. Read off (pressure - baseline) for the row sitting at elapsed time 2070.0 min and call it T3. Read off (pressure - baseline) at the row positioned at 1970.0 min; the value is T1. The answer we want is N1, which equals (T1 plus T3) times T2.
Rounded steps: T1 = -2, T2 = 0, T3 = 12.2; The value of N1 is 2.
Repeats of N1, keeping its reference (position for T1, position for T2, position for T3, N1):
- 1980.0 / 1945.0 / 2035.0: -221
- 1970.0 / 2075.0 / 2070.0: -115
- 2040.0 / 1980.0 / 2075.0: 448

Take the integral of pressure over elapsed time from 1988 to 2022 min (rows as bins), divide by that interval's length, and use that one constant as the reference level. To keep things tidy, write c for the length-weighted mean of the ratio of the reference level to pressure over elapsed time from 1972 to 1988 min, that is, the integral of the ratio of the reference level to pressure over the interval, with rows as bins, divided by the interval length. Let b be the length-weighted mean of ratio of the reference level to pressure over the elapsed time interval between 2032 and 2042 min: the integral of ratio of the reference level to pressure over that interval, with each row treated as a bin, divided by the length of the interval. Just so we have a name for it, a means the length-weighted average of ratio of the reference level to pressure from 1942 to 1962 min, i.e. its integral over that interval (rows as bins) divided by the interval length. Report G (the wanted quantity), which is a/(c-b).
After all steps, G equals -14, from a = 1.12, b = 1.20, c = 1.12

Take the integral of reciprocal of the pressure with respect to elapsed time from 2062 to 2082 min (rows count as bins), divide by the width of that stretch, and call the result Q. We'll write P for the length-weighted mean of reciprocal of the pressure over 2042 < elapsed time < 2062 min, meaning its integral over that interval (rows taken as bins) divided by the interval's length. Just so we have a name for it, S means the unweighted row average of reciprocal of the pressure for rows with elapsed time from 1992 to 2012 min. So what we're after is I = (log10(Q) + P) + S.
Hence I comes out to -2.15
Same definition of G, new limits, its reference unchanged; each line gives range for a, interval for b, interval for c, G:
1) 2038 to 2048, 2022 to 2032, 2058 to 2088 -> 10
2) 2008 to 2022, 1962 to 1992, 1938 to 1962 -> 67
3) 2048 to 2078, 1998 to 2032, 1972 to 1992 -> 14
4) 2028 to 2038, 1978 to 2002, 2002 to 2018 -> -15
